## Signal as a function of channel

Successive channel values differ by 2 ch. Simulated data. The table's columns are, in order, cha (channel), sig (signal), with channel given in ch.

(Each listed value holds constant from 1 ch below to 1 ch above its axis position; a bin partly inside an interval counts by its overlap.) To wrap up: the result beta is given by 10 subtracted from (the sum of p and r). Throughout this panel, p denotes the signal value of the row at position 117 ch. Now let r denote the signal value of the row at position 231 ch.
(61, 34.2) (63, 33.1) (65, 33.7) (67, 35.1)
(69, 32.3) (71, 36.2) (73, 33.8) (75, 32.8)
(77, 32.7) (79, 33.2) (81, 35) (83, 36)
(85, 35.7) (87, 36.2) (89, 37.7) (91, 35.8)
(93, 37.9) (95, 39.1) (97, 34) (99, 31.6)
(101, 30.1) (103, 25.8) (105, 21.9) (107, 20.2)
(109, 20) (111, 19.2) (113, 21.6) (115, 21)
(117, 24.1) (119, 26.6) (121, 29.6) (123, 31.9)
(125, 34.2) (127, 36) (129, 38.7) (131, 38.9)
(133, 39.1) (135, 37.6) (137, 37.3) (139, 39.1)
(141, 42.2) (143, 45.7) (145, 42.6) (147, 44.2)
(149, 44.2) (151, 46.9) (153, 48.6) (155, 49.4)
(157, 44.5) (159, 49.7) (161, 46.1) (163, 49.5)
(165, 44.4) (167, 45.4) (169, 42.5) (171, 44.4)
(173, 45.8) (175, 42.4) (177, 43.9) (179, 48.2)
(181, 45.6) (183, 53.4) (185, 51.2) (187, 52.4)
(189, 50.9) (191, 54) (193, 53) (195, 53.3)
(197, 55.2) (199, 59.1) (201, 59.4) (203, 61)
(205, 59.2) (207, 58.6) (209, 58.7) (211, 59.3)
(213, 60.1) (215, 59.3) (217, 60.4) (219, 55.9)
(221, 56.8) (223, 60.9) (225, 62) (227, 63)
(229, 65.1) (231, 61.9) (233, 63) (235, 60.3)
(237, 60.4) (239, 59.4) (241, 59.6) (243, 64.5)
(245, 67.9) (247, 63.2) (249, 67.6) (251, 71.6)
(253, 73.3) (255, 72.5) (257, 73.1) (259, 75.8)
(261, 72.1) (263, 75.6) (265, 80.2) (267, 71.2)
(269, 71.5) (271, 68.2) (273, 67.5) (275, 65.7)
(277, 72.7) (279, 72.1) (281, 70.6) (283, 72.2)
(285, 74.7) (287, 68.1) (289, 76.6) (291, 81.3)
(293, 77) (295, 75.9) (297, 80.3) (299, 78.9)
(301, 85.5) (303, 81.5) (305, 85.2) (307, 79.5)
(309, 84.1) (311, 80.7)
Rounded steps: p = 24.1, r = 61.9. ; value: 76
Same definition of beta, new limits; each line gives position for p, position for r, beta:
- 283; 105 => 84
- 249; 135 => 95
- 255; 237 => 123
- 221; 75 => 80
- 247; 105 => 75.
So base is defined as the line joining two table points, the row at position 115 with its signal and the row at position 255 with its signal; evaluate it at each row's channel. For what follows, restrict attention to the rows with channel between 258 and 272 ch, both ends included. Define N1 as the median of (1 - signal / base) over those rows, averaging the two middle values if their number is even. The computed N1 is 0.03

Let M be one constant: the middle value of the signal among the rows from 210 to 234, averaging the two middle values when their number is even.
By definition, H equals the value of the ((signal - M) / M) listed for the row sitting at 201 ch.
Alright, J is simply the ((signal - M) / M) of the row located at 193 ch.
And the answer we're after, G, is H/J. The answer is 0.16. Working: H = -0.021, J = -0.1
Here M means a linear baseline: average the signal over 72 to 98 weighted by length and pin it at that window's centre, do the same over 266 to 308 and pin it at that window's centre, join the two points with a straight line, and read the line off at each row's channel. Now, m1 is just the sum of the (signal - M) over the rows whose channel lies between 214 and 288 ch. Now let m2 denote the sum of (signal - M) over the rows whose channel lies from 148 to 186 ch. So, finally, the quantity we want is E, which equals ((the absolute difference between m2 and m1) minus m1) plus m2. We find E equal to 0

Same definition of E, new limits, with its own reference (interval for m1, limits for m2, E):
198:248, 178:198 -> 8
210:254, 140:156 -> 40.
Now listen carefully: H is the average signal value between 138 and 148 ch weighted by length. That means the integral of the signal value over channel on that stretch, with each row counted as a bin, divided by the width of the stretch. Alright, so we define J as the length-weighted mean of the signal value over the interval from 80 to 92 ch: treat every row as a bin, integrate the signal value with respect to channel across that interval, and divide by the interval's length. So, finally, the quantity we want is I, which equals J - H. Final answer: -7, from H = 43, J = 36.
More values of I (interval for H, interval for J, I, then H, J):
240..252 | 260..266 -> 10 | 66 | 76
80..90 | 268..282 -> 34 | 36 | 70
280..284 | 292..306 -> 9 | 71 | 81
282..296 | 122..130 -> -40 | 75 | 35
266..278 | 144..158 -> -24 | 69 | 46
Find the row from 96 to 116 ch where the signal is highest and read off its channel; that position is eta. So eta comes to 97 ch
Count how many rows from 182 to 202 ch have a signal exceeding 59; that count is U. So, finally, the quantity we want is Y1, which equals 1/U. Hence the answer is 0.50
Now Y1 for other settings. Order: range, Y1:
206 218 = 0.25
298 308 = 0.20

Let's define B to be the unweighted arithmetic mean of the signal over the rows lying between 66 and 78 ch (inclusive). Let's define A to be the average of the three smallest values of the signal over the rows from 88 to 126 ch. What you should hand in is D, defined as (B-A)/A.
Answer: 0.71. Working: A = 20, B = 34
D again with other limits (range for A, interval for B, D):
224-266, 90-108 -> -0.49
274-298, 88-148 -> -0.52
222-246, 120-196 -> -0.26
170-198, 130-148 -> -0.06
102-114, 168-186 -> 1.34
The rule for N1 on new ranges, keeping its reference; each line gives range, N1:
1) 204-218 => -0.05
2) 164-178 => -0.07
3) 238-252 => 0.05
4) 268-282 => 0.13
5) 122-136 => -0.42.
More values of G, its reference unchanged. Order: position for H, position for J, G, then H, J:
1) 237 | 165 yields 0.02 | -0.004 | -0.3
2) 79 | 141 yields 1.49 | -0.453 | -0.3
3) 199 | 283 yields -0.13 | -0.026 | 0.2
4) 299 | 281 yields 1.83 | 0.301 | 0.2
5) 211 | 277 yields -0.11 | -0.022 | 0.2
